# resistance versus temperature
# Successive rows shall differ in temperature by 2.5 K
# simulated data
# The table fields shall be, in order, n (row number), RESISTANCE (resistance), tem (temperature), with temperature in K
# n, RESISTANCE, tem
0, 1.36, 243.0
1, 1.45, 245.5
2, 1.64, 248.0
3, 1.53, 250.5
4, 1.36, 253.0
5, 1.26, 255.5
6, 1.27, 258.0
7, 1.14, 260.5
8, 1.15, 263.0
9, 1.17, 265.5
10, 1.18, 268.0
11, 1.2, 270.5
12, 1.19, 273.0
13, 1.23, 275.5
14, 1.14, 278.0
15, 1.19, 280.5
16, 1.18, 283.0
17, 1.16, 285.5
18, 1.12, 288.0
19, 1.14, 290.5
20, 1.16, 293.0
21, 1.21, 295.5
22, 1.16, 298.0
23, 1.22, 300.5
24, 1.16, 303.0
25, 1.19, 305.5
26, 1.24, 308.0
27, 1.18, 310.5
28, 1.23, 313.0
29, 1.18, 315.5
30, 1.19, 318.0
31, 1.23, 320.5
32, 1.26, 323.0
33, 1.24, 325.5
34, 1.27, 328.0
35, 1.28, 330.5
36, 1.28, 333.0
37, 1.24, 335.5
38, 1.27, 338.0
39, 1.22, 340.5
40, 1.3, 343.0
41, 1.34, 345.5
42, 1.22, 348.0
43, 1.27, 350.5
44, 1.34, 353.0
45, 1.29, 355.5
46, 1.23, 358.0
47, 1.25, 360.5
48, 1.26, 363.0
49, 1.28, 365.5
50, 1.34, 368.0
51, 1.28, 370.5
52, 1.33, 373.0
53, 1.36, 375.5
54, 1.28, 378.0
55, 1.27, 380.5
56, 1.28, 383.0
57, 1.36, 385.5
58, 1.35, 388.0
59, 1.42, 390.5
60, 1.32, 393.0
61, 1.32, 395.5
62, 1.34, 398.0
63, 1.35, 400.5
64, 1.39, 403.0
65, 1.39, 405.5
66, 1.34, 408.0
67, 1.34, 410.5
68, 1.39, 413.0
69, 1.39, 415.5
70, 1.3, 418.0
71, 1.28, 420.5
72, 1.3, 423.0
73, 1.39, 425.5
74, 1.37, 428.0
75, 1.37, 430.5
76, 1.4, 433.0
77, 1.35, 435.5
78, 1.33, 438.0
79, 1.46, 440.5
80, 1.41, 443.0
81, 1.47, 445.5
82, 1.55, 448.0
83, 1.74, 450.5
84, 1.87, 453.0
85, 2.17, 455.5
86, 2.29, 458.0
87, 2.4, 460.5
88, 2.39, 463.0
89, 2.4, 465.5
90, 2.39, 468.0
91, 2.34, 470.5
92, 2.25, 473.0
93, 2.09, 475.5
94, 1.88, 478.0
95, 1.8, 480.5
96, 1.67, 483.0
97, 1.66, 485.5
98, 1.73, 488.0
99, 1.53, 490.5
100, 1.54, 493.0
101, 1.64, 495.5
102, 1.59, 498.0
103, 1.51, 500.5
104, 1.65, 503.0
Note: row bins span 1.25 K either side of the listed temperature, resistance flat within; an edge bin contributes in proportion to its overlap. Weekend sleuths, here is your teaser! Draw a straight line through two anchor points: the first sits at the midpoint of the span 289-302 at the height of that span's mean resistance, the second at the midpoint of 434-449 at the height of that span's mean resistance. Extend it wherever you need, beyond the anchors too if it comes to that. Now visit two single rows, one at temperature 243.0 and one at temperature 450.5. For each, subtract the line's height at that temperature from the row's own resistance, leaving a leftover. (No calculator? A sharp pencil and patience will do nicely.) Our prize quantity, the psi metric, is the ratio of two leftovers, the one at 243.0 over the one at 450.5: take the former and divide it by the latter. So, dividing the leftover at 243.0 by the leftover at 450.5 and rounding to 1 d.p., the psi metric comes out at 0.9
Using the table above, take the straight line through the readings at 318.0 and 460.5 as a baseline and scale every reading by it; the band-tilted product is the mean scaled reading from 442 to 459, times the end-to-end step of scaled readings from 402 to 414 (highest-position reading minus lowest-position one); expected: -0.024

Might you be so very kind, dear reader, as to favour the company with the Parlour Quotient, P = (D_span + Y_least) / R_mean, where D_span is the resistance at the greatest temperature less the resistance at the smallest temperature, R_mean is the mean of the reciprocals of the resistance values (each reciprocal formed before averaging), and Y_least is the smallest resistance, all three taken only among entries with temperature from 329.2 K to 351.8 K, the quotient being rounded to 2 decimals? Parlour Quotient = 1.53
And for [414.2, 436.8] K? 1.67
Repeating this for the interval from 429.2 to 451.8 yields 2.46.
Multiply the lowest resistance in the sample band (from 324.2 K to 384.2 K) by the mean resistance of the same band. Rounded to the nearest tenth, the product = 1.6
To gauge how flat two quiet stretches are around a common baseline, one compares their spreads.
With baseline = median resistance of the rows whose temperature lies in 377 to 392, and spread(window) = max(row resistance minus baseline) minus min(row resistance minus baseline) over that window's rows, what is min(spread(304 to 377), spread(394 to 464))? 0.18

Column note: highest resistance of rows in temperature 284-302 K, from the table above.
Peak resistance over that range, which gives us 1.22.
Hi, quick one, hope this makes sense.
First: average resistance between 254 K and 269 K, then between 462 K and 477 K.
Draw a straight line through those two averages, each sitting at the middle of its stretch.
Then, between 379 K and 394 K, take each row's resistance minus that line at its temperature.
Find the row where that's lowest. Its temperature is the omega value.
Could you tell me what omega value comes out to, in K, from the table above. 393.0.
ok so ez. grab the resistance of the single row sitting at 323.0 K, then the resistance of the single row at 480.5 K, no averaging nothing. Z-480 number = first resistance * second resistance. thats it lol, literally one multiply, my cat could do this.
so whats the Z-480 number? 2.27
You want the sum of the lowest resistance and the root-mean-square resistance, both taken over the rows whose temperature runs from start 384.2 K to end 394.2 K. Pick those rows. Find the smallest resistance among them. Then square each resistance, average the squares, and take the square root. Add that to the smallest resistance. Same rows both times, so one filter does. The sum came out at 2.7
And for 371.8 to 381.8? 2.6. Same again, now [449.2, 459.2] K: 3.8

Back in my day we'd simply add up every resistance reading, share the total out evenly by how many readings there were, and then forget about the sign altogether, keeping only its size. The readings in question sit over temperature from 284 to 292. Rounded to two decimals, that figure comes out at 1.14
